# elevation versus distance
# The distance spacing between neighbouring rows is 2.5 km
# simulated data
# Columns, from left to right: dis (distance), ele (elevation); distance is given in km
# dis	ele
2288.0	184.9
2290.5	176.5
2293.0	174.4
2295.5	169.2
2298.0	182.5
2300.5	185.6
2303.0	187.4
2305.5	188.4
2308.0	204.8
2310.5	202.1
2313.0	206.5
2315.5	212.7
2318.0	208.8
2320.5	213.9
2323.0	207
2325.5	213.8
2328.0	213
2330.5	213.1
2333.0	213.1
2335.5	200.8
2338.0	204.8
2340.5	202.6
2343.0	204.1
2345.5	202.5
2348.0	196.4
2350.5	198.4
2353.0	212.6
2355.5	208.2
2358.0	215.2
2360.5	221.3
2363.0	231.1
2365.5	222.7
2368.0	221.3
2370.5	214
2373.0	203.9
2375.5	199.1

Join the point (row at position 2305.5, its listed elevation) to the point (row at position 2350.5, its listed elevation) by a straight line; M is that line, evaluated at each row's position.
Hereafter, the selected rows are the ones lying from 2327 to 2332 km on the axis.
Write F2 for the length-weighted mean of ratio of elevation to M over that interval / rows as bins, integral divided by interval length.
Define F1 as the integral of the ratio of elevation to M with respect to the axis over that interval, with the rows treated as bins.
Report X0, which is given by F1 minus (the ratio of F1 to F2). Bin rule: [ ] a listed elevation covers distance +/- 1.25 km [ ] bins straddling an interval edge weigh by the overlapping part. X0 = 0.50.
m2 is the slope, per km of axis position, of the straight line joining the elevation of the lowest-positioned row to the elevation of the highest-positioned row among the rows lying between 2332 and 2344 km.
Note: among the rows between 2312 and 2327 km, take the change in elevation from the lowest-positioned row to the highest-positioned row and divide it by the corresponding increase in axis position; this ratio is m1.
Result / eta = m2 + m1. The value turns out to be -0.3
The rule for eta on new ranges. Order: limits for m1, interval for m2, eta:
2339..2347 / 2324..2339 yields -0.7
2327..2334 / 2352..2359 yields 0.5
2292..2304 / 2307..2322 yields 2.0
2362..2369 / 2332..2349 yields -3.1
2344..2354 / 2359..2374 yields 0.0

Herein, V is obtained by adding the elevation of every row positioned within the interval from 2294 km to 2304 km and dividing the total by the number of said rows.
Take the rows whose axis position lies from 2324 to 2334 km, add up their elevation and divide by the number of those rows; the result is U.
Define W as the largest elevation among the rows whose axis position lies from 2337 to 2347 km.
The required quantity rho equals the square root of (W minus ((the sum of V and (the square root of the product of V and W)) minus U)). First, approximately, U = 213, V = 181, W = 204.8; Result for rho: 6.7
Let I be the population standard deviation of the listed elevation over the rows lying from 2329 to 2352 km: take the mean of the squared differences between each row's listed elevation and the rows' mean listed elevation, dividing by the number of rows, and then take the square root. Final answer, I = 5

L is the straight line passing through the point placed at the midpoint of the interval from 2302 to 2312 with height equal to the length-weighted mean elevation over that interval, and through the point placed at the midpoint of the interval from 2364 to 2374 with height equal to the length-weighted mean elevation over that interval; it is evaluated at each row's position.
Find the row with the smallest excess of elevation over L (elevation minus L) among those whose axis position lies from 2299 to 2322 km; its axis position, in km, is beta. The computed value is 2300.5 km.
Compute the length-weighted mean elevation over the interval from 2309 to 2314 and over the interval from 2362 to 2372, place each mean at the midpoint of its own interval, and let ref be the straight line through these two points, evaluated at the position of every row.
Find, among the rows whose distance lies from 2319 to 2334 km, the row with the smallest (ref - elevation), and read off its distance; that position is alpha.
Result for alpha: 2320.5 km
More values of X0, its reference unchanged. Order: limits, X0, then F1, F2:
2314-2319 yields 0.52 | 5.5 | 1.10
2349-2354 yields 0.15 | 5.2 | 1.03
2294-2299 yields -0.29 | 4.7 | 0.94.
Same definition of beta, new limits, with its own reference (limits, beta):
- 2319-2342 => 2335.5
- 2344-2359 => 2348.0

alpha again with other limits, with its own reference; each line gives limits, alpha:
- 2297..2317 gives 2315.5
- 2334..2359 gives 2358.0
